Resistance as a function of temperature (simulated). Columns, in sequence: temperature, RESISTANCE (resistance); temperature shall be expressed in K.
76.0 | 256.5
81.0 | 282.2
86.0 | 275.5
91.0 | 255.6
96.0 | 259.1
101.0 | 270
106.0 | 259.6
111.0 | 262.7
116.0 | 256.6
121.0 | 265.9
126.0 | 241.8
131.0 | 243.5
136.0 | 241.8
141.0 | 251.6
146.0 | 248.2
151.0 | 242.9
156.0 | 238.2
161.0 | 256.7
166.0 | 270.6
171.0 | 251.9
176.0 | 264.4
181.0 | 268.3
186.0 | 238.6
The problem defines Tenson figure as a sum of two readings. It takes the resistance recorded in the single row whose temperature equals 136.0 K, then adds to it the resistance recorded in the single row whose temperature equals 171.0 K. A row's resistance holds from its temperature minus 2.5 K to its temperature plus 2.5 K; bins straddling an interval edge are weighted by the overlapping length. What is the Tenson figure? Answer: 494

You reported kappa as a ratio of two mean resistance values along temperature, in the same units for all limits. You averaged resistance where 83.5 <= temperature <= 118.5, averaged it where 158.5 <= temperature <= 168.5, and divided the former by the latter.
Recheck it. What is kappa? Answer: 1.00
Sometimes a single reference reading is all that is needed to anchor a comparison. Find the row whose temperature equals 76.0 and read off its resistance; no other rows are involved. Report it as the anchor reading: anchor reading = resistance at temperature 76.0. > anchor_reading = 256.5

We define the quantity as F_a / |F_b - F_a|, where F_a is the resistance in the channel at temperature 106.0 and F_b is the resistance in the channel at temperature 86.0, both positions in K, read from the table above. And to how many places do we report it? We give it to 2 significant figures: 16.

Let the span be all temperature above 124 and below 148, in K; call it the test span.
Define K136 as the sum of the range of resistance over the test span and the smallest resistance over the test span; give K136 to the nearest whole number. 252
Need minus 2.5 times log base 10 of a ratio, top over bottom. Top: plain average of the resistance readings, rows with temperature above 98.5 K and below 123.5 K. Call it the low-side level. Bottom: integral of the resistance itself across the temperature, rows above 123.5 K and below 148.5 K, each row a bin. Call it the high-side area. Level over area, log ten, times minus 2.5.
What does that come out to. 3.42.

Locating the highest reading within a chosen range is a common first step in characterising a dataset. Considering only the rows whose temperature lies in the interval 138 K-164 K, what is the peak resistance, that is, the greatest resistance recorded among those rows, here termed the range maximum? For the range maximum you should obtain 256.7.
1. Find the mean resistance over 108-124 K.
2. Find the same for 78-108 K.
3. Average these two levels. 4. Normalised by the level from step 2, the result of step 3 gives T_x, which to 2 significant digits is 0.99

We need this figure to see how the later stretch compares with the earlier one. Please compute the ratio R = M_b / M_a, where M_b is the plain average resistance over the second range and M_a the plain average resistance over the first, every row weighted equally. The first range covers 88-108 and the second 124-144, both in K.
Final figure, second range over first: 0.94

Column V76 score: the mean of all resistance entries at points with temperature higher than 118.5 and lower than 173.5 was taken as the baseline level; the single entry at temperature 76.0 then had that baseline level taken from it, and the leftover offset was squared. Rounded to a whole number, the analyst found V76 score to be 39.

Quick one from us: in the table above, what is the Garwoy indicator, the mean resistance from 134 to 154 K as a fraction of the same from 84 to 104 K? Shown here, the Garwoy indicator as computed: 0.93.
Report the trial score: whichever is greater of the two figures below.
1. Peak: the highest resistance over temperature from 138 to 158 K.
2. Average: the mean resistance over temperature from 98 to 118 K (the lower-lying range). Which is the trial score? 262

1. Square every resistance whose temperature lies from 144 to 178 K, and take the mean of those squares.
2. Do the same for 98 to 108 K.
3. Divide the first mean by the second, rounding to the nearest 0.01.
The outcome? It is 0.92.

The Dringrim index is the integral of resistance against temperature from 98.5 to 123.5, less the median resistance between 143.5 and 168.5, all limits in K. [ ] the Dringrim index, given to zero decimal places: 6326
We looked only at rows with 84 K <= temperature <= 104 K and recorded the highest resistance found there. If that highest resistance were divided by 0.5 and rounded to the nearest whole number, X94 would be 551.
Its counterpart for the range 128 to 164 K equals 513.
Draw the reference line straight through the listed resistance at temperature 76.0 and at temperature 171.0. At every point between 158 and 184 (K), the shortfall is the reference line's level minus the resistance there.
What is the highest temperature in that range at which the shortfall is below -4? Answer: 181.0 K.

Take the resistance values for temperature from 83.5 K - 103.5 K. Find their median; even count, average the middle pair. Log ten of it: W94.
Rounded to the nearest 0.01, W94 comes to 2.42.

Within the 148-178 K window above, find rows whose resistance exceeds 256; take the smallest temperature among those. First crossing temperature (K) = 161.0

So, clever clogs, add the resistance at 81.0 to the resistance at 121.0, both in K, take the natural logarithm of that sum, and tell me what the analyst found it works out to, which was 6.31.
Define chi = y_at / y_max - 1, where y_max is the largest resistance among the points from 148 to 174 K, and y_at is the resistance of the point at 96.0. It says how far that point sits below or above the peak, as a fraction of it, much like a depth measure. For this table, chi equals -0.042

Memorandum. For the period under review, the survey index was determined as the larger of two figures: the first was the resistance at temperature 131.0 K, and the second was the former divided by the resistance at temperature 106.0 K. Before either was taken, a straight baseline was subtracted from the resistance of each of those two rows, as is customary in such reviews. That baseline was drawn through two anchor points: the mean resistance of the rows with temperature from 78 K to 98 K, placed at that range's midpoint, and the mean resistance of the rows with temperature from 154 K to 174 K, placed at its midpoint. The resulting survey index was 3.2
